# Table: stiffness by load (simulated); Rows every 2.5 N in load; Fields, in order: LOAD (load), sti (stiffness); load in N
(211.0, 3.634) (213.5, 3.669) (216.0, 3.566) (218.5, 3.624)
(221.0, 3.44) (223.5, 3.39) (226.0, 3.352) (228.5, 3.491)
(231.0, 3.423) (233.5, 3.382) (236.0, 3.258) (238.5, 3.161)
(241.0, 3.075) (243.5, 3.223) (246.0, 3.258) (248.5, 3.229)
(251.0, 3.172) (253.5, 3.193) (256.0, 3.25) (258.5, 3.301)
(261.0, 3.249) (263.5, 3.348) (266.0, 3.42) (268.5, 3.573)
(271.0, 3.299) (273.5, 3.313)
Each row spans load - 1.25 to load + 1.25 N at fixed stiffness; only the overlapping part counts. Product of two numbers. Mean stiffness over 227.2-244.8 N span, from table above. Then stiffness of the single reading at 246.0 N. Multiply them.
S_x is 10.71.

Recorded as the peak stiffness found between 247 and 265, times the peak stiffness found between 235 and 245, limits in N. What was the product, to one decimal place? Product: 10.9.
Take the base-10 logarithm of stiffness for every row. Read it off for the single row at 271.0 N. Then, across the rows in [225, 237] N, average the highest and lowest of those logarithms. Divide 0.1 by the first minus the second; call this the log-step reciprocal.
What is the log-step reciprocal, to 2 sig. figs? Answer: -10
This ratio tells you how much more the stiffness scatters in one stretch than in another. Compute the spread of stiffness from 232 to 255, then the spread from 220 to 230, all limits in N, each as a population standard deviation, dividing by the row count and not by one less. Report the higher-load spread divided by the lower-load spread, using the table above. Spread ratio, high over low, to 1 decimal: 1.5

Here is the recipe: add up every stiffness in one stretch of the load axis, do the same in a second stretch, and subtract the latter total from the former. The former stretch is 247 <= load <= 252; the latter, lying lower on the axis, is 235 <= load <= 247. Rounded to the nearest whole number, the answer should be -10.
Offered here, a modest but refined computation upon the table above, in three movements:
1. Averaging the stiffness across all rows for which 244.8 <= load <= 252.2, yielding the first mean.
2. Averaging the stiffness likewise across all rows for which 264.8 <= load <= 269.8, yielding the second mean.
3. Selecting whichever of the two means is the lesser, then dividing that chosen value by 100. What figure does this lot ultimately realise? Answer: 0.0322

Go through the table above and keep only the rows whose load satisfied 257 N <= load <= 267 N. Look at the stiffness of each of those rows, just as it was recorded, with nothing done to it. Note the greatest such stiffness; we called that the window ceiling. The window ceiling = 3.42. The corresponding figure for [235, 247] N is 3.258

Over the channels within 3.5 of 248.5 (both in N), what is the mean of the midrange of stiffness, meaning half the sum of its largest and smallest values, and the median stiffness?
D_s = 3.22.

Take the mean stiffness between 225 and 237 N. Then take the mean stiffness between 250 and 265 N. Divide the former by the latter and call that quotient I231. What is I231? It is 1.04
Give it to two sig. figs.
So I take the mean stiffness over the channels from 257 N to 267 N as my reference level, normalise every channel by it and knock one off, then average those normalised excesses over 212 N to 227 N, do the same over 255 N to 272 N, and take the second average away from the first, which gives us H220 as 0.048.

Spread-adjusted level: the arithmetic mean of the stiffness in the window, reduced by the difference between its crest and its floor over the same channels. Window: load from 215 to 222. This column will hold 3.36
